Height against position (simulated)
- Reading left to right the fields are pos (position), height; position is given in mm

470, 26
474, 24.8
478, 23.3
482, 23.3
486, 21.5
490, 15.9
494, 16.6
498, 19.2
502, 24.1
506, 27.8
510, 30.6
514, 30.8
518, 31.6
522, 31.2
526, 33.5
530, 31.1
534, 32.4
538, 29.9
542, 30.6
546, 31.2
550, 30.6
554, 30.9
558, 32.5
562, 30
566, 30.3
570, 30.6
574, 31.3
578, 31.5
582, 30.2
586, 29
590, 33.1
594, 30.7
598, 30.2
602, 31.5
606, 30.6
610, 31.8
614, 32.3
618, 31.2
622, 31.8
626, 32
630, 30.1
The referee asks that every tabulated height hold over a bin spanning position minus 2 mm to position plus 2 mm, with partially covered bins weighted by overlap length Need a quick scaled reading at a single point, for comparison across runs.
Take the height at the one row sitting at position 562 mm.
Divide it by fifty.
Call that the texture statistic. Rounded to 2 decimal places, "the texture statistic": 0.60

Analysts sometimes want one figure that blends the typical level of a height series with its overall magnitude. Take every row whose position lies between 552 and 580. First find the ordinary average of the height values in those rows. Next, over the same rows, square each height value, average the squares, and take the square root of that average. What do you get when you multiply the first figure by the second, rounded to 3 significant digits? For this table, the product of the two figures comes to 962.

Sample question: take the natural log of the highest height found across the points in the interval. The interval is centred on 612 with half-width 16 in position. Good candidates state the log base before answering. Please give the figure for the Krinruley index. 3.475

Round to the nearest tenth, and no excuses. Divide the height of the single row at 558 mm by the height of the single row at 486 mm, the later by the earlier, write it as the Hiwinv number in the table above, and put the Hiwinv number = 1.5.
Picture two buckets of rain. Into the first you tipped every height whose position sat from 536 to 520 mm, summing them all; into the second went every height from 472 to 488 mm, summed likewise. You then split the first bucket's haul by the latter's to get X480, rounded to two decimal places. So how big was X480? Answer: 1.38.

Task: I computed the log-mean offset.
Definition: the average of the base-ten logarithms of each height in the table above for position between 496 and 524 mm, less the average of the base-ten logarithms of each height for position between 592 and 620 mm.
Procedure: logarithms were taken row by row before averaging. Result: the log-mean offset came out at -0.05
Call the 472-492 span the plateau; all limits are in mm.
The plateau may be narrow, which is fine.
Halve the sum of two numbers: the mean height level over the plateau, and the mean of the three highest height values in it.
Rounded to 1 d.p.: 22.8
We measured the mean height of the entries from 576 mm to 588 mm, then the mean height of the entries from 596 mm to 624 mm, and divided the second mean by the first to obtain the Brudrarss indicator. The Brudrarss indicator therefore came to 1.0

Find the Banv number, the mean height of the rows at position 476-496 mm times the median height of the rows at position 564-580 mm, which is 623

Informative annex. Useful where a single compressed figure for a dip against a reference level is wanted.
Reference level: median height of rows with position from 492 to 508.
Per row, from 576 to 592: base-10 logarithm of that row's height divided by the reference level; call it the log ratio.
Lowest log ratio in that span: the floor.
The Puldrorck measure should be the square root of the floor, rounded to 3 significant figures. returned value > 0.356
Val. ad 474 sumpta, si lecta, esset 24.8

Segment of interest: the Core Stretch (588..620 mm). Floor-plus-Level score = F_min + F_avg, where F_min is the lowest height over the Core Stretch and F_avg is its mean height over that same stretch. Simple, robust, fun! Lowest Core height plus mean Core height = 61.6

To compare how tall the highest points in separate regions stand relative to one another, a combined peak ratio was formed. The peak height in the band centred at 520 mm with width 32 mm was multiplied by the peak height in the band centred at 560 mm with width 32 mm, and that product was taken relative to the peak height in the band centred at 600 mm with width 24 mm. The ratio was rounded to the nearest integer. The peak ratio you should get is 33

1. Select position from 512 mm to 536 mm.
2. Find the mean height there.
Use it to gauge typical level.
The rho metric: 31.8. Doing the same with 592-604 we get 30.8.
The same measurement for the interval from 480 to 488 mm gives 22.4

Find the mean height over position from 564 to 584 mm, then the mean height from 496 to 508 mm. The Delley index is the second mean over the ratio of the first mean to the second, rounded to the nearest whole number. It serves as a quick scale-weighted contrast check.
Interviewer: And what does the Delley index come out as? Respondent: 18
